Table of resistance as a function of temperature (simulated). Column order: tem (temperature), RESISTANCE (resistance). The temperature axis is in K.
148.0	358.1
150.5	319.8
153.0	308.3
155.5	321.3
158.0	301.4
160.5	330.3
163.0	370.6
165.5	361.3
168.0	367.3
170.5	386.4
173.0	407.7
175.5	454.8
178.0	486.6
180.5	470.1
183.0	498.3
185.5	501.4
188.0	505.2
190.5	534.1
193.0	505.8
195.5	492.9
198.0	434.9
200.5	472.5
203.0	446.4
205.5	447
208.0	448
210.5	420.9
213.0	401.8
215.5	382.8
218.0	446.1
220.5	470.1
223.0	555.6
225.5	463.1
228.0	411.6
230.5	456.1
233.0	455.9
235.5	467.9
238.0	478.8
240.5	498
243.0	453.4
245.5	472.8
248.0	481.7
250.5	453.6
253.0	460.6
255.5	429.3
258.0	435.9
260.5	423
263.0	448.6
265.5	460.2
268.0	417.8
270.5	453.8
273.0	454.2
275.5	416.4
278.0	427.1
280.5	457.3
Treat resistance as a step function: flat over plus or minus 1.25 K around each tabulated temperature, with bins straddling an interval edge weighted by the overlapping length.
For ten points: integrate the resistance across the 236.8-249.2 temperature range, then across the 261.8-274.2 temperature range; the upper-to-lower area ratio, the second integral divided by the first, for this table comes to 0.94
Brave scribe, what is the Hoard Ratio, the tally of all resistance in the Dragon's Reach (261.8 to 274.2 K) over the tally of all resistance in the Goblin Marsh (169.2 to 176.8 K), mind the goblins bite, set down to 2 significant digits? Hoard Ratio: 1.8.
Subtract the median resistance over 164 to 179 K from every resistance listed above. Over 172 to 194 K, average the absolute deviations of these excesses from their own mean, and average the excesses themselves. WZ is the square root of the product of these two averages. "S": 49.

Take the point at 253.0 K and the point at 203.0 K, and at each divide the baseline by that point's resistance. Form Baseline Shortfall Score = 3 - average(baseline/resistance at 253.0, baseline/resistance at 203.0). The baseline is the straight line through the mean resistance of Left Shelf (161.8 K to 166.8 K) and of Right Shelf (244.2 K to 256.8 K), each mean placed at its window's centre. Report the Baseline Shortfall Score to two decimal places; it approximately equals 2.04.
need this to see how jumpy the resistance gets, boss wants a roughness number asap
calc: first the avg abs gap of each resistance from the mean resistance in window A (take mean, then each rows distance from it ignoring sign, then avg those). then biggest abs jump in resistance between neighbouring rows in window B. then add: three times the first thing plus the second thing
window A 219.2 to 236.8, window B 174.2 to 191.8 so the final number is 108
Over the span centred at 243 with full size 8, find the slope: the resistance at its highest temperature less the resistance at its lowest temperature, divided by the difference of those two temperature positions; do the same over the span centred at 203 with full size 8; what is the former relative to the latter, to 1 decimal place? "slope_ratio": 1.0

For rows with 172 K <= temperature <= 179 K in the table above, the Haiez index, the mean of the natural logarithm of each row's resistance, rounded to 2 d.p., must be 6.11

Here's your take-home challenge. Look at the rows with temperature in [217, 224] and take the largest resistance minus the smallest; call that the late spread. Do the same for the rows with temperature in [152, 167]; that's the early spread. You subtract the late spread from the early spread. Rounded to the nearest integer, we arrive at -40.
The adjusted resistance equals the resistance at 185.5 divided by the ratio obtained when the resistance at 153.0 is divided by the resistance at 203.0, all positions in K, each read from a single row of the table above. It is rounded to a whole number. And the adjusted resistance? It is 726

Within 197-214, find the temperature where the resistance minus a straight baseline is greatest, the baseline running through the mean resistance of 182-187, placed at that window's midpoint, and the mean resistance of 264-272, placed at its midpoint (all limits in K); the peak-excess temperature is 200.5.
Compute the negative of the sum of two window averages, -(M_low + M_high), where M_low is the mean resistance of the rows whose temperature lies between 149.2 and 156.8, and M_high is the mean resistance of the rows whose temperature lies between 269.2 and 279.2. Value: -754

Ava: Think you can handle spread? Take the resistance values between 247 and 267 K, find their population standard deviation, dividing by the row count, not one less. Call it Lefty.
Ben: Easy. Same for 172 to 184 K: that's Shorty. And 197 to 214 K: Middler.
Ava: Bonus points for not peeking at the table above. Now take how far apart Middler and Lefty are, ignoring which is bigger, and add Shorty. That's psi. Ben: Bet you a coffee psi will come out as 34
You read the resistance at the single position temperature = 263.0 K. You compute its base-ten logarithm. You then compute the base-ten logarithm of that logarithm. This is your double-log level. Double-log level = 0.424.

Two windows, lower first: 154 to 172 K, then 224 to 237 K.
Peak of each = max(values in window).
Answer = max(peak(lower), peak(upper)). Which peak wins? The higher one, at 468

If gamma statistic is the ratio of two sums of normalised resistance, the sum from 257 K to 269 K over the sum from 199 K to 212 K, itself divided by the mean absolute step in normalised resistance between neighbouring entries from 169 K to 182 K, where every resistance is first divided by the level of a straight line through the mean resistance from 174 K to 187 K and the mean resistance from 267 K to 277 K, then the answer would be 17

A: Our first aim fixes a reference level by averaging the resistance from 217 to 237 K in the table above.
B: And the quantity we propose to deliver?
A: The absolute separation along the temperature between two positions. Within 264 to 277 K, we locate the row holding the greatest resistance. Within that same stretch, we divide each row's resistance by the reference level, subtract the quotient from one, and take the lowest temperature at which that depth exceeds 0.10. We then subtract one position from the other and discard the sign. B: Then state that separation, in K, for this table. 2.5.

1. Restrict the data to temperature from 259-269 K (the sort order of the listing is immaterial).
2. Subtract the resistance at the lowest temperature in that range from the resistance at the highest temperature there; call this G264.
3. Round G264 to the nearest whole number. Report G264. -5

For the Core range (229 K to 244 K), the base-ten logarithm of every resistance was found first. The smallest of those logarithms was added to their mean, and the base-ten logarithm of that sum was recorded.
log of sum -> 0.726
